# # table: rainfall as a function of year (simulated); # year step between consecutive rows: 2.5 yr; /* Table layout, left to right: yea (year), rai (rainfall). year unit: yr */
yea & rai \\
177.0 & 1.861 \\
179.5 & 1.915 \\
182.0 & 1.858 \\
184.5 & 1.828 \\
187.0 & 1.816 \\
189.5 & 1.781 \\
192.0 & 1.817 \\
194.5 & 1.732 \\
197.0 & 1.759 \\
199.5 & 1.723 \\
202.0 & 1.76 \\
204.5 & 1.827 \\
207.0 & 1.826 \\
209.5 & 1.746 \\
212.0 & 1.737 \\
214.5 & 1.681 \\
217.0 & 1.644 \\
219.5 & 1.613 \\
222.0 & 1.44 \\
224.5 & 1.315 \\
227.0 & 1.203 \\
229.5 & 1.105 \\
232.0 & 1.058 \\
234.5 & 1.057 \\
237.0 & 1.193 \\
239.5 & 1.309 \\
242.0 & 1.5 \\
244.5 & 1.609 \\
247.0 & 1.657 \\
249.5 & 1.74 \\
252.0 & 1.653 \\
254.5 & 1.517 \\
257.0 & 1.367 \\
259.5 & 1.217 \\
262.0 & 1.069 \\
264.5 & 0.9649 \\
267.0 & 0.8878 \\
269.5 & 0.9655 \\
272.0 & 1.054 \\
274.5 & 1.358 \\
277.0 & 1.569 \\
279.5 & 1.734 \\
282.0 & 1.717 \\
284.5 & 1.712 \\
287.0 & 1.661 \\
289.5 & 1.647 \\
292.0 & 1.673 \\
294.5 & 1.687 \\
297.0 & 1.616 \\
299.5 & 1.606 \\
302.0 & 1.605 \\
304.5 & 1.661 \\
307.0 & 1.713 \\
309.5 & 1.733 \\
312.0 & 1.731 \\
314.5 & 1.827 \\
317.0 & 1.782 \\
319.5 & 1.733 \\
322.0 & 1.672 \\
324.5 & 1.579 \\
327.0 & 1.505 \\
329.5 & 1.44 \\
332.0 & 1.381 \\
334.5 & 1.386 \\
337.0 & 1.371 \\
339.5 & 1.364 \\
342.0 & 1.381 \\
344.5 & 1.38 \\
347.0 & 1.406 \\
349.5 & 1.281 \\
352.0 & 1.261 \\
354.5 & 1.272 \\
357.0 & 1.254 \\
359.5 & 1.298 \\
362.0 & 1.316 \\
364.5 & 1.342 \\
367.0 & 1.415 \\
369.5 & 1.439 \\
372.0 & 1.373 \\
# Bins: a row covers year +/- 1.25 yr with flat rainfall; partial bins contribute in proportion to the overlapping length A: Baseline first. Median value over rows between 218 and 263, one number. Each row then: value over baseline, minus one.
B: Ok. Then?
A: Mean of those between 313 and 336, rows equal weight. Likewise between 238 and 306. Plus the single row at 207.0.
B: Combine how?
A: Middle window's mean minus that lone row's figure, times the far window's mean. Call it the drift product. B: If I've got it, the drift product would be -0.049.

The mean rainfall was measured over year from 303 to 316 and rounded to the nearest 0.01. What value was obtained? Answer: 1.73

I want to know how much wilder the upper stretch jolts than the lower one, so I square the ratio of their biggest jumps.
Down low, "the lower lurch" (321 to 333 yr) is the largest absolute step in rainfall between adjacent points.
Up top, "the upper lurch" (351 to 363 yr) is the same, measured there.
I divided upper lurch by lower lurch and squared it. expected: 0.2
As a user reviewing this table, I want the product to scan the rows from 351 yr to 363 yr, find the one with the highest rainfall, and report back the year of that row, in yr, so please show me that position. 362.0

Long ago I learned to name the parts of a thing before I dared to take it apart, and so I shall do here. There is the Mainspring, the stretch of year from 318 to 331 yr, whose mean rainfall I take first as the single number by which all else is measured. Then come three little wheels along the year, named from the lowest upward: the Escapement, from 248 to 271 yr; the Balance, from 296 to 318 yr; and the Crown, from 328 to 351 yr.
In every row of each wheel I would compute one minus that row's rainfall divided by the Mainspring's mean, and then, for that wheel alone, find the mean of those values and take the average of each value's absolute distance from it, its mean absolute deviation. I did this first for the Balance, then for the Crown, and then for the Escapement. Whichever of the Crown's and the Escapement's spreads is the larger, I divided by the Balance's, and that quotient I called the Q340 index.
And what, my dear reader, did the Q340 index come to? 4.1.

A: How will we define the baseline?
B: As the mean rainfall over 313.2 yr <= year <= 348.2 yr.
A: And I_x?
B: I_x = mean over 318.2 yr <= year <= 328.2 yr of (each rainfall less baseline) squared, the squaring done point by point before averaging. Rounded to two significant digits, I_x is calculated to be 0.019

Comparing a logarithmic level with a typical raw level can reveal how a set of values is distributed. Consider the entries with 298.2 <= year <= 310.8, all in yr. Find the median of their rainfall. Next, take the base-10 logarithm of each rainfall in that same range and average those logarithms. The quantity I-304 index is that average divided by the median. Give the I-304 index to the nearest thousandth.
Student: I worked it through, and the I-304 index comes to 0.133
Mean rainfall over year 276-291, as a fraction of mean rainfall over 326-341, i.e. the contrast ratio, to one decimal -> 1.2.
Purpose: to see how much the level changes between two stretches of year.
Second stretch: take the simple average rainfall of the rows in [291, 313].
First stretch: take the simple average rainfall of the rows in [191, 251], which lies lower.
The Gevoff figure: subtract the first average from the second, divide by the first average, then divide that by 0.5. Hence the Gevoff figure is 0.16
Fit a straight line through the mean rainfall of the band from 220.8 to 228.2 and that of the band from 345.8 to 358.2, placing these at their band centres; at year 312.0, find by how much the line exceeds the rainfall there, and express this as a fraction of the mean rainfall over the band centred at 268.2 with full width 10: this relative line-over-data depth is -0.44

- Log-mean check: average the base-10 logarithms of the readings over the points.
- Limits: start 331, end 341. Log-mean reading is 0.14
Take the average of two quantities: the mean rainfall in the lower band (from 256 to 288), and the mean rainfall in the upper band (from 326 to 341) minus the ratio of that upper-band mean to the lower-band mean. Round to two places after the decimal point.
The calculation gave 0.84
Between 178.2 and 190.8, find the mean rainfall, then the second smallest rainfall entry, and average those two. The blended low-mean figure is 1.8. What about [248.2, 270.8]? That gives 1.1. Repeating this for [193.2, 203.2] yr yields 1.7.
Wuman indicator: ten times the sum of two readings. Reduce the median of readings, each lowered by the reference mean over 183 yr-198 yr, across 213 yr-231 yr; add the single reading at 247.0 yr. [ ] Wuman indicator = 13.1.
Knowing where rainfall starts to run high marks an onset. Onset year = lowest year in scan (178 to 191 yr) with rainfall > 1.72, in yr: 179.5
